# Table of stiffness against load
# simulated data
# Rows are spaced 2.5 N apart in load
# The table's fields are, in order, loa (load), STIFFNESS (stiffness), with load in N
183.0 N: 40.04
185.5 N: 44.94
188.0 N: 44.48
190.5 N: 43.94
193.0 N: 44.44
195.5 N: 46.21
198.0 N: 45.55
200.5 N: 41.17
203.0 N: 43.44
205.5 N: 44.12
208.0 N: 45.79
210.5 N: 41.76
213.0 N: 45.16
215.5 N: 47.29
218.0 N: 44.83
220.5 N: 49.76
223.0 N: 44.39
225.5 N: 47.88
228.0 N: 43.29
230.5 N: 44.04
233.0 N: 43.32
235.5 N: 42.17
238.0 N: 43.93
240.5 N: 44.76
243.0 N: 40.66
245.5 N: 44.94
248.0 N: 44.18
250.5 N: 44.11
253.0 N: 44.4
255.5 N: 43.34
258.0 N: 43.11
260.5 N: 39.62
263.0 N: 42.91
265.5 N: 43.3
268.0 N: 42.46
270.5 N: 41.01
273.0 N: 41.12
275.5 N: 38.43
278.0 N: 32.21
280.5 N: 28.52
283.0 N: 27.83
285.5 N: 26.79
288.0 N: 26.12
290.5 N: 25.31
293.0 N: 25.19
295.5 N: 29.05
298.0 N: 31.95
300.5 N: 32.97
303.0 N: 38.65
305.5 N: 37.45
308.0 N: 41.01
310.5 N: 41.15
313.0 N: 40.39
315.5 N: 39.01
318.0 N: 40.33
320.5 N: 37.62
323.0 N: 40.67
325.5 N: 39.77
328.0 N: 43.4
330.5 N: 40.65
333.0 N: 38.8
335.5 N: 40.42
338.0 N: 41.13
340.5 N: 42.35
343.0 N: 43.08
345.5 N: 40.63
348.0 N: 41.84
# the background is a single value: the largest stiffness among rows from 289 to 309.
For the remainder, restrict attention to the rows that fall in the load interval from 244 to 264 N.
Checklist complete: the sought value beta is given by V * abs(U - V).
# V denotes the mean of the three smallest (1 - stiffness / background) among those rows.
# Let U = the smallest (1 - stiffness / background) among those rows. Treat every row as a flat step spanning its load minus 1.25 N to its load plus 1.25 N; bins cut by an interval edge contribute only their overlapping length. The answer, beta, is -0.0009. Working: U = -0.10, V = -0.09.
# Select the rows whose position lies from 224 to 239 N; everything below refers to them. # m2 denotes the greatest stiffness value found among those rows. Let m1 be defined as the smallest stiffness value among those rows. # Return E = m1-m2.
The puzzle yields -5.7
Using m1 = 42.17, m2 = 47.88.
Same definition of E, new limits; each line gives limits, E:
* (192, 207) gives -5.0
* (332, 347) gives -4.3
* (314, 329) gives -5.8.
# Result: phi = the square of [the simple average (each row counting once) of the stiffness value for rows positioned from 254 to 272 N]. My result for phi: 1785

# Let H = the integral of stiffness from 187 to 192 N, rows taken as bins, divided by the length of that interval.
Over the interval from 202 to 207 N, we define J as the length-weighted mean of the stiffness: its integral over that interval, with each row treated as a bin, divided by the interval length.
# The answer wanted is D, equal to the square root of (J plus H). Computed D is 9.4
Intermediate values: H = 44.2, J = 44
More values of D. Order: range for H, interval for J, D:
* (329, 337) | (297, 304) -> 8.6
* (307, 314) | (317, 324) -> 9.0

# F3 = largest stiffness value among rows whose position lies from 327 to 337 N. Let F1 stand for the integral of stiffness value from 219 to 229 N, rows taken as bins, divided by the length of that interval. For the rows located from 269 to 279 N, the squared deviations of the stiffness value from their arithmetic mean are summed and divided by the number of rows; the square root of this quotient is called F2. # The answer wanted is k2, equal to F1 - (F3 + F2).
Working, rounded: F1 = 46.4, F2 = 3.6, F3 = 43.4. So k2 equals -1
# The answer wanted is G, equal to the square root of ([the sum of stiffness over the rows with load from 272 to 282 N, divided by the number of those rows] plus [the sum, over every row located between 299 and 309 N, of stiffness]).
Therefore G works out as 13.61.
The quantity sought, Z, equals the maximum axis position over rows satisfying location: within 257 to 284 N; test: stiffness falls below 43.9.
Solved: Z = 283.0 N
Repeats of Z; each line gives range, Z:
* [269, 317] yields 315.5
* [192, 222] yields 210.5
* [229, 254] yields 243.0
